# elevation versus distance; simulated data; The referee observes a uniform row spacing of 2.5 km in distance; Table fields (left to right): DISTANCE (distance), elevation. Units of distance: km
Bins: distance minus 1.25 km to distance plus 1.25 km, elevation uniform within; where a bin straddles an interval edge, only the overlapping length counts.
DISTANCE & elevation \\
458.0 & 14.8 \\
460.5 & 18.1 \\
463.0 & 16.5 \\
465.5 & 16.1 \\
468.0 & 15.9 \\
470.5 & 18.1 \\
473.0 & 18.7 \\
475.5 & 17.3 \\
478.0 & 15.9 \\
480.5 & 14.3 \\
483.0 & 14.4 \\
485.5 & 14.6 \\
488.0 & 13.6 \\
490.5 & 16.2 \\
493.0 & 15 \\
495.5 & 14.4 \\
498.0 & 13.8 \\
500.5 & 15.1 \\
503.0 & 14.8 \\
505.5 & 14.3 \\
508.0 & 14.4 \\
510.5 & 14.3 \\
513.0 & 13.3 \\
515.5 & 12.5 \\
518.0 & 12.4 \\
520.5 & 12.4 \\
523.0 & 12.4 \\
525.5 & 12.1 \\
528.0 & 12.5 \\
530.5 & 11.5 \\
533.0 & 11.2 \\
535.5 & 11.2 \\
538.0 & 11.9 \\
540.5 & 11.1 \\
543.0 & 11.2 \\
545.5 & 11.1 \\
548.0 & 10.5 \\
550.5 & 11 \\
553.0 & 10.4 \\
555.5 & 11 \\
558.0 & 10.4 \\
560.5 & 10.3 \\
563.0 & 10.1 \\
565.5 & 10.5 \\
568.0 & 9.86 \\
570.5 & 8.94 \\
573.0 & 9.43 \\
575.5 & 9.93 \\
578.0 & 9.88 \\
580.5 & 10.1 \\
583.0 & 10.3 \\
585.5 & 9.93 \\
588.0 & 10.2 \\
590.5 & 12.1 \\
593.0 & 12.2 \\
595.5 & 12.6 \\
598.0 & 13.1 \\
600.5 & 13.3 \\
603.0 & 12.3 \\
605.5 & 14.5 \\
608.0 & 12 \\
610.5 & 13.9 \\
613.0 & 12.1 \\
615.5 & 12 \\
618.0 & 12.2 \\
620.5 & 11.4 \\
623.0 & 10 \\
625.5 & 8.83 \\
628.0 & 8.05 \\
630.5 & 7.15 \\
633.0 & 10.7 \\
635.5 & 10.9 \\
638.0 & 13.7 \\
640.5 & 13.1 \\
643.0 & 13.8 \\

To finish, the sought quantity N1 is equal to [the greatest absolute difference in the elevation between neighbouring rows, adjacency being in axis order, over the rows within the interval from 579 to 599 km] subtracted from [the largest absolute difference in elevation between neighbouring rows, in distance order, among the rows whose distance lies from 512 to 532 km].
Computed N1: -0.9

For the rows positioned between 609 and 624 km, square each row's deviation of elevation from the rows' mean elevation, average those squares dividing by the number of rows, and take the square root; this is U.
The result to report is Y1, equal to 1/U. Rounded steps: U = 1.2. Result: 0.9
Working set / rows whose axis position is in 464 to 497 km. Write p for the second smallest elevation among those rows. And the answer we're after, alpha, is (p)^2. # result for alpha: 204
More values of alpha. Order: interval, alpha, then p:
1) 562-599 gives 89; 9.43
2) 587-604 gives 146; 12.1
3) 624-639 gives 65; 8.05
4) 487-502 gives 190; 13.8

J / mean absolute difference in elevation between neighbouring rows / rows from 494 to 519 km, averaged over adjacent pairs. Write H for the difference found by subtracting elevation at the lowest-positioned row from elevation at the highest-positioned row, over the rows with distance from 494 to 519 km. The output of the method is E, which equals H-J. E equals -2.53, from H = -2.0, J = 0.533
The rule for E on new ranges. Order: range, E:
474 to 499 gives -4.53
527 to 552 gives -1.96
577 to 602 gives 2.96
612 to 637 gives -2.21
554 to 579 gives -1.55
